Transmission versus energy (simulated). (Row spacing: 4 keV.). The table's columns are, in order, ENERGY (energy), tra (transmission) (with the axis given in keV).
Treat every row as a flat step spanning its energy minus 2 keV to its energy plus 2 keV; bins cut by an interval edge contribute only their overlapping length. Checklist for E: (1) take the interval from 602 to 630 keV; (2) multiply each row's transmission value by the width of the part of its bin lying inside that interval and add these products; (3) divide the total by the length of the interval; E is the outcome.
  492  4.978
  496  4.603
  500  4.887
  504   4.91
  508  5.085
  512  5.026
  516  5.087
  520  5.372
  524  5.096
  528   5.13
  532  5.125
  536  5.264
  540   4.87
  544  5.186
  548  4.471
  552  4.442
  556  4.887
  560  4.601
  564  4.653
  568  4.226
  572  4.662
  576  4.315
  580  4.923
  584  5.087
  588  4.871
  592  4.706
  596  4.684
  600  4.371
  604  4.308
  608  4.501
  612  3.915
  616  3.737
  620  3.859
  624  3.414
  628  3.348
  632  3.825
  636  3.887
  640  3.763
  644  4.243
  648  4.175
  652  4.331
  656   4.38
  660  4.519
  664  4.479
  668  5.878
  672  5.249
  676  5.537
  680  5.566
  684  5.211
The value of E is 3.9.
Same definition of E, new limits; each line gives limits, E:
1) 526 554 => 4.9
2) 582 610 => 4.6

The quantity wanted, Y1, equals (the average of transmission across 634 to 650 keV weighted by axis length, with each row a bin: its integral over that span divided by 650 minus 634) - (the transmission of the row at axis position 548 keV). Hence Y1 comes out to -0.5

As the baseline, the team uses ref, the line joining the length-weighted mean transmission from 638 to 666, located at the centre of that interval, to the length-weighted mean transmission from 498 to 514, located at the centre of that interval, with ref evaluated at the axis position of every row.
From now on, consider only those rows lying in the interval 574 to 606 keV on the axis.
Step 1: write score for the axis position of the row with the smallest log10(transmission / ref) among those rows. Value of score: 576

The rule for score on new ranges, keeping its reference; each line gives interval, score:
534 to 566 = 552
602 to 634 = 628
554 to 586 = 568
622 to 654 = 628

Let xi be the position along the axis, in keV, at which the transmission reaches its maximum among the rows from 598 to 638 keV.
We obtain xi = 608 keV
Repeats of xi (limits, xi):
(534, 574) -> 536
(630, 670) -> 668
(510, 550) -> 520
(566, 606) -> 584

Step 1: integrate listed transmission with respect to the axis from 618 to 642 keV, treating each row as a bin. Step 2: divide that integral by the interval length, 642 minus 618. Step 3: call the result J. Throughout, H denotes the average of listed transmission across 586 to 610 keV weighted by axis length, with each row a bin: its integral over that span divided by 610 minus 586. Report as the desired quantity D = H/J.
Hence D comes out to 1.24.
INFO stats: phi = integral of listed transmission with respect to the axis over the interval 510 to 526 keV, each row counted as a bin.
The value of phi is 82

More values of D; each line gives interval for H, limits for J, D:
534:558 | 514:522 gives 0.93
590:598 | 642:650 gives 1.12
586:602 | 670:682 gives 0.85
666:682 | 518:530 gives 1.07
